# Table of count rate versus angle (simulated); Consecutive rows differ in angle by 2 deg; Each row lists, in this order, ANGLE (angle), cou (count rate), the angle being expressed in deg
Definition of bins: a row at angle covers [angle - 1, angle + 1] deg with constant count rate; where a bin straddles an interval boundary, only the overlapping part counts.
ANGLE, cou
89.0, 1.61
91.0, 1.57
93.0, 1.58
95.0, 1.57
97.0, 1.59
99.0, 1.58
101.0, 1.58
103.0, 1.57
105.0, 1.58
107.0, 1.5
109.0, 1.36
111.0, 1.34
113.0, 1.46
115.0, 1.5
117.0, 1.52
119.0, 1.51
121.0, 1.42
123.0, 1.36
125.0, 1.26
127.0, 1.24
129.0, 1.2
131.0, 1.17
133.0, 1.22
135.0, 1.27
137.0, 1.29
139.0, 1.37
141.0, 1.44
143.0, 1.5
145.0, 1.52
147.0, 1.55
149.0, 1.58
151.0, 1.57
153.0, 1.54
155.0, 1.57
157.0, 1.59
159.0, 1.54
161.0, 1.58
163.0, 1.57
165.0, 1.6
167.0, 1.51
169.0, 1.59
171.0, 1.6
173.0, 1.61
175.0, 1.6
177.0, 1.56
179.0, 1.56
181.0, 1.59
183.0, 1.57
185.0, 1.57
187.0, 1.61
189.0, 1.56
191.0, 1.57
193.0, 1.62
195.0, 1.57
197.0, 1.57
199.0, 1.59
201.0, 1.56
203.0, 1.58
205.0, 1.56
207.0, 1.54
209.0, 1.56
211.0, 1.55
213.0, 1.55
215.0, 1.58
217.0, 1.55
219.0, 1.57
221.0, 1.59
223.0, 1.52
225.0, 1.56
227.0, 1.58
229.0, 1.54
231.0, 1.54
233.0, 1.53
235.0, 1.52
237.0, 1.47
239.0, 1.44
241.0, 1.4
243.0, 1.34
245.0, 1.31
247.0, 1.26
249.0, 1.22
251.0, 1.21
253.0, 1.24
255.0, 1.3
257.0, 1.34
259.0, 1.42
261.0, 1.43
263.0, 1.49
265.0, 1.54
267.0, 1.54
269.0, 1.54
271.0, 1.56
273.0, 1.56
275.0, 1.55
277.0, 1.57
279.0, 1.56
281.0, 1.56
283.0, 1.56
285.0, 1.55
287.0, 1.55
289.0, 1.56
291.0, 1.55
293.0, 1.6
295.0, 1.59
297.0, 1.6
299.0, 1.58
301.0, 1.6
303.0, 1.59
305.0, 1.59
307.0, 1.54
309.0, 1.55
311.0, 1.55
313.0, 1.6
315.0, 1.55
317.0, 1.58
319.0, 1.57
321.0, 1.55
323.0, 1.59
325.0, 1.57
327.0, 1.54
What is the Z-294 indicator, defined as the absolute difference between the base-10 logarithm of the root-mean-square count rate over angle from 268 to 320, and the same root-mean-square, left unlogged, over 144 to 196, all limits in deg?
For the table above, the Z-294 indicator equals 1.38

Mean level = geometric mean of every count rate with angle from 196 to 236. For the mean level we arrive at 1.56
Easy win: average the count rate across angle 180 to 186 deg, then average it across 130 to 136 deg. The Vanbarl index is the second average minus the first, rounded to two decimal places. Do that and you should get -0.36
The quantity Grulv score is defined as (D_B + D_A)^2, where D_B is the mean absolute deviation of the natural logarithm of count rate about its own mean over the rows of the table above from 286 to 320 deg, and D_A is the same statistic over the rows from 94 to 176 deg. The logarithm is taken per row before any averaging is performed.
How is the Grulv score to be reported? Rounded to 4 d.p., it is 0.0082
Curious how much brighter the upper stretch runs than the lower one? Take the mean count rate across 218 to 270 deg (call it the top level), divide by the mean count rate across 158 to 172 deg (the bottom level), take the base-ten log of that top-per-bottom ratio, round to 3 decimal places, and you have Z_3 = -0.038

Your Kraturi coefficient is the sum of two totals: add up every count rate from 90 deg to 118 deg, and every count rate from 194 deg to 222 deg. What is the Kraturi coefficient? 43.2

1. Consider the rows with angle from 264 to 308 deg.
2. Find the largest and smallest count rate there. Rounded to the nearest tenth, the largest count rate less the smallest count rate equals 0.1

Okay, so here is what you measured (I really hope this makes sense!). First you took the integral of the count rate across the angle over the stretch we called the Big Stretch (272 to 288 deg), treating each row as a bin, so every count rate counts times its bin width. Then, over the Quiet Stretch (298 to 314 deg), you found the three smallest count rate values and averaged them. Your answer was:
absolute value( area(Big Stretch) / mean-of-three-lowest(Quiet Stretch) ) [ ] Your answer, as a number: 16.1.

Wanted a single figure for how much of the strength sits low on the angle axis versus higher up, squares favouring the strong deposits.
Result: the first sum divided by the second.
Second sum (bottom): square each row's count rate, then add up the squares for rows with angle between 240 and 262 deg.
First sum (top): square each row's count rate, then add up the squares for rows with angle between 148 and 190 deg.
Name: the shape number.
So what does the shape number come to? 2.7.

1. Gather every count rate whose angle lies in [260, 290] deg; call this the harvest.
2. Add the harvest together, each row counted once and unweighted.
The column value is 23.1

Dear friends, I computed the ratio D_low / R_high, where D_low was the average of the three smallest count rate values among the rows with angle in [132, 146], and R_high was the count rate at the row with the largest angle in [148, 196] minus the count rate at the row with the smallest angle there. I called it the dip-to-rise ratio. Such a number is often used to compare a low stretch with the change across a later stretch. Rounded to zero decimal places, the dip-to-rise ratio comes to -126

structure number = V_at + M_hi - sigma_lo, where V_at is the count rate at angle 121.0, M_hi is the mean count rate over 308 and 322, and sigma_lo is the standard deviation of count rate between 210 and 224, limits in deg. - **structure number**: 2.96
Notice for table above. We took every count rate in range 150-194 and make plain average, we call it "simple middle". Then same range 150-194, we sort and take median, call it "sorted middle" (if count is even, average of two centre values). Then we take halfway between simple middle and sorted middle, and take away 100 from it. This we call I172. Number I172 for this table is -98.4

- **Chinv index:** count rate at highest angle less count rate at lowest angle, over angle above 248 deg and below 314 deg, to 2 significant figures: 0.38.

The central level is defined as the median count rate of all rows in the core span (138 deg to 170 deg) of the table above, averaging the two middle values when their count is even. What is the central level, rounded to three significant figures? 1.56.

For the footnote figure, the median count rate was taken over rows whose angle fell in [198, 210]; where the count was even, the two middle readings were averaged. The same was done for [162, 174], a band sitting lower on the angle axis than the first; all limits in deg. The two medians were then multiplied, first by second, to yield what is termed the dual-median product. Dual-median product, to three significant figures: 2.49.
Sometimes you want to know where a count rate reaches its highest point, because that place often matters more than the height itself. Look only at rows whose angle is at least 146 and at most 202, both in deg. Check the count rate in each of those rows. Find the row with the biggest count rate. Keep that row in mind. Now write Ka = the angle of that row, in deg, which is 193.0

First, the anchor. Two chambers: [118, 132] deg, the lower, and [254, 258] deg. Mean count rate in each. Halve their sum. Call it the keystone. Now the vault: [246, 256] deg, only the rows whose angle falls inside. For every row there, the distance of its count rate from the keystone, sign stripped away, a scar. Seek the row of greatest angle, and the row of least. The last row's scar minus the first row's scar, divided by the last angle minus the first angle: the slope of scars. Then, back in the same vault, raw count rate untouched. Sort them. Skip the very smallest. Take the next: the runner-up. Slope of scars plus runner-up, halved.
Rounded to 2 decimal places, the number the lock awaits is 0.61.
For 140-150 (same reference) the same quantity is 0.76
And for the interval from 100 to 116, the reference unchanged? 0.68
